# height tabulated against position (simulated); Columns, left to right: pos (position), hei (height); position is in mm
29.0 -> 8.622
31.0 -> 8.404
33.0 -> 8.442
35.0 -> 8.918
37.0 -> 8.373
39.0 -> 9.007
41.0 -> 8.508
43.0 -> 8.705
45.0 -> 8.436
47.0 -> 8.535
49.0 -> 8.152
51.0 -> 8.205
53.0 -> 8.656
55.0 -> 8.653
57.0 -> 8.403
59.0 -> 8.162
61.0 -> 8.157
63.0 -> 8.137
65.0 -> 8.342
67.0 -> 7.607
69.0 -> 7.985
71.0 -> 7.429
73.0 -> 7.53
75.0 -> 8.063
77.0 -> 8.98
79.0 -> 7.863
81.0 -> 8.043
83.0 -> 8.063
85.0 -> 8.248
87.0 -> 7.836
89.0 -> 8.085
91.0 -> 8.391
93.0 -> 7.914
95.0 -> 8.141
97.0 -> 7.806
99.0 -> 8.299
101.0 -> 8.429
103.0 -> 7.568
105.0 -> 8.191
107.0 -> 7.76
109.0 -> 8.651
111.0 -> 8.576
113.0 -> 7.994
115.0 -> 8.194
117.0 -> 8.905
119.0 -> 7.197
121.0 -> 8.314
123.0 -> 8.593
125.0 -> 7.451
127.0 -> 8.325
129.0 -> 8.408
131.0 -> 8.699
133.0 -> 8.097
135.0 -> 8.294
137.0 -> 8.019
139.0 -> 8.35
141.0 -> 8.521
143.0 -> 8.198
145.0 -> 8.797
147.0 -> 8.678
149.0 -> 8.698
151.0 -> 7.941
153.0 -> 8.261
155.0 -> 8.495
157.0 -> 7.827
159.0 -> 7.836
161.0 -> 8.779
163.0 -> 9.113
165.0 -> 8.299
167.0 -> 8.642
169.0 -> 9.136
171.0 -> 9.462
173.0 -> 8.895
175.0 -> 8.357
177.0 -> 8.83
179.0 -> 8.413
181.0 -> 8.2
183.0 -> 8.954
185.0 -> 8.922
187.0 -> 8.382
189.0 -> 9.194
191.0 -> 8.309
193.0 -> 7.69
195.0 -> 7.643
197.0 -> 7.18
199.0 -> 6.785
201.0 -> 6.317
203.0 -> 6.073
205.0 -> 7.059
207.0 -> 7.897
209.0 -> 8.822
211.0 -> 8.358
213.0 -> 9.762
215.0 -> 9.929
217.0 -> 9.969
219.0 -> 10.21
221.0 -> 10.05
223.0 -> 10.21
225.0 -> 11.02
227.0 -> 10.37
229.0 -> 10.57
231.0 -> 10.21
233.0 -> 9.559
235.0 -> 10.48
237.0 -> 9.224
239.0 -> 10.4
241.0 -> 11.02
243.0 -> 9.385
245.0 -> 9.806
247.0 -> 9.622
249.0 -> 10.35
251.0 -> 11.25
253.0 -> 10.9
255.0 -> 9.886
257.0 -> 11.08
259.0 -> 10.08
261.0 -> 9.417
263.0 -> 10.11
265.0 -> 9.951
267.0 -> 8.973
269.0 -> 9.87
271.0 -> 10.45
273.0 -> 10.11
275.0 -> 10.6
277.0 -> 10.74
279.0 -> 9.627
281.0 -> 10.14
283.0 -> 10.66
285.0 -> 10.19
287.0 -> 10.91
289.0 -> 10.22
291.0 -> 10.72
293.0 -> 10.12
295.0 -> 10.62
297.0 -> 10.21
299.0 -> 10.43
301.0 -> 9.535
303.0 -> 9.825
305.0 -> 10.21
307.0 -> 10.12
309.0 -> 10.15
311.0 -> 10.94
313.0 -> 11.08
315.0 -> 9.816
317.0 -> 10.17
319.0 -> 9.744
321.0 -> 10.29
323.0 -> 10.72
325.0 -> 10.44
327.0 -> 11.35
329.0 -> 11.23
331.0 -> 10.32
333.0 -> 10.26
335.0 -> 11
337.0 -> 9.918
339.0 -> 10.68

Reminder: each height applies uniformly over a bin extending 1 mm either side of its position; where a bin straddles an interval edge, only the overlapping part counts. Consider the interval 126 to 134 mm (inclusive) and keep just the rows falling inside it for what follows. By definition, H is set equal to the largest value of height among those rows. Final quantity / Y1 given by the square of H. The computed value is 76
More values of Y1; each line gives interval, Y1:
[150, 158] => 72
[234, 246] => 121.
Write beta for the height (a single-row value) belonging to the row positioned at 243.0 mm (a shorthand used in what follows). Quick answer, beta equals 9.385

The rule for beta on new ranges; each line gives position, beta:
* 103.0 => 7.568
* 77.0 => 8.98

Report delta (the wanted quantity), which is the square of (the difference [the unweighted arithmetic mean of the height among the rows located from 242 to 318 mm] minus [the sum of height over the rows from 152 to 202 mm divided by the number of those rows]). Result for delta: 4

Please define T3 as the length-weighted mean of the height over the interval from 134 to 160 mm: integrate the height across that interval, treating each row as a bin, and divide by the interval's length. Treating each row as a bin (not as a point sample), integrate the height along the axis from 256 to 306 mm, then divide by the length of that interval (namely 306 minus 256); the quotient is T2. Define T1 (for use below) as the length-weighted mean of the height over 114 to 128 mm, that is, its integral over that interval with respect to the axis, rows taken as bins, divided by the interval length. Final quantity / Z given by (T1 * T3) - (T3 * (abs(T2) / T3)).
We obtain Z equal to 57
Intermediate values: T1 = 8.1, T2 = 10.2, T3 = 8.3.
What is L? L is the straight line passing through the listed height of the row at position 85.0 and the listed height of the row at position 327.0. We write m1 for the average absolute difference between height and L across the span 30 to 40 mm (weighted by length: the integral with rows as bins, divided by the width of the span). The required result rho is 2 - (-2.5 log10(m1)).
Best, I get 2.0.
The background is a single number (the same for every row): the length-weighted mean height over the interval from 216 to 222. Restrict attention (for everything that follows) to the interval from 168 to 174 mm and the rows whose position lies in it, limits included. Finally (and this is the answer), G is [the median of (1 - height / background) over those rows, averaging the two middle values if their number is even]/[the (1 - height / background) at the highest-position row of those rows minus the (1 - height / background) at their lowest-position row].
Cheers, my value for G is 3.9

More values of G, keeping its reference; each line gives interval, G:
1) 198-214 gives -0.9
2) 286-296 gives -1.9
